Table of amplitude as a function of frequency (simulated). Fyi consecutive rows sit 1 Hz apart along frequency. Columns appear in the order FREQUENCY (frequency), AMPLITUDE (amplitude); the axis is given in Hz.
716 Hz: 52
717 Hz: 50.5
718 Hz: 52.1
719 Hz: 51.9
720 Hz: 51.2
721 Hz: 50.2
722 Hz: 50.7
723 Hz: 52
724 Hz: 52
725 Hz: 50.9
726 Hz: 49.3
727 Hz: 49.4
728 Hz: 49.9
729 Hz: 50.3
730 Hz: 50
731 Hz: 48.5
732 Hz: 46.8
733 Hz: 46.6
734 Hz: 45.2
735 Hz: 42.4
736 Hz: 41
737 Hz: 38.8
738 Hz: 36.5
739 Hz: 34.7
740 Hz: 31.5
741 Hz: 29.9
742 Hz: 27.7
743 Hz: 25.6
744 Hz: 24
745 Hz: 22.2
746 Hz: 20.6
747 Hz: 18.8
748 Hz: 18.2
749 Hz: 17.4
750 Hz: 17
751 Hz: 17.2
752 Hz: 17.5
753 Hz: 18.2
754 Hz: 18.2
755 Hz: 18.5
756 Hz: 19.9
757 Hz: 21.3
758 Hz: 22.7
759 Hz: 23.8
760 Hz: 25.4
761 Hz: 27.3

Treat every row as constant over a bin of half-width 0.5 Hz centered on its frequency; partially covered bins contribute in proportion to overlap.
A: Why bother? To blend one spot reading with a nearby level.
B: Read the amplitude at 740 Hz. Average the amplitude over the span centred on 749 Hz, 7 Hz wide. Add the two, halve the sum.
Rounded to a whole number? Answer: 25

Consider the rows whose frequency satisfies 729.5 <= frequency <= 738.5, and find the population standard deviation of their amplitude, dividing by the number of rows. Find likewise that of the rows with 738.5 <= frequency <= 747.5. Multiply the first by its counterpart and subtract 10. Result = 11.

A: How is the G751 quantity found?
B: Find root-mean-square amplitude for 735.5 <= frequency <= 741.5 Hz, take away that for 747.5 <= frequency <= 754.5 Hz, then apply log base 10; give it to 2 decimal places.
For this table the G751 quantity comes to 1.25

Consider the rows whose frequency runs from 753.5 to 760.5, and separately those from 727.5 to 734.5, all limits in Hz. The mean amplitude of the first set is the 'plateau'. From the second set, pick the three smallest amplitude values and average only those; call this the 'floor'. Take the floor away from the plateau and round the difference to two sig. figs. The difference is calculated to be -25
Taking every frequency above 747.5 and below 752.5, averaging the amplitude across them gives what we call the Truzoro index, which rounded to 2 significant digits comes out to 17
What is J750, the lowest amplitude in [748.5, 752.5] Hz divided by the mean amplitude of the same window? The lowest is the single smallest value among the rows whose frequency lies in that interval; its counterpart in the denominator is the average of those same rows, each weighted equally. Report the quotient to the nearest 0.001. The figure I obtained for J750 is 0.984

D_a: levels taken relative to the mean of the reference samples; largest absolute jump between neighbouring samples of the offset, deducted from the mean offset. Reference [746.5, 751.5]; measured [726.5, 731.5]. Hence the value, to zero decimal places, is 30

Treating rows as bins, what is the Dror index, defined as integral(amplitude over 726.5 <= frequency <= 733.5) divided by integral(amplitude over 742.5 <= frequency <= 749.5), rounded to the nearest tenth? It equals 2.3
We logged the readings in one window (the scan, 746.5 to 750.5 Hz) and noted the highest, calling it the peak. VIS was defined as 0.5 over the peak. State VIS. 0.0266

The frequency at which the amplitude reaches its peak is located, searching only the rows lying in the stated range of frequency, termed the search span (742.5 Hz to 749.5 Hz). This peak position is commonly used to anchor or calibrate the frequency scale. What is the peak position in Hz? 743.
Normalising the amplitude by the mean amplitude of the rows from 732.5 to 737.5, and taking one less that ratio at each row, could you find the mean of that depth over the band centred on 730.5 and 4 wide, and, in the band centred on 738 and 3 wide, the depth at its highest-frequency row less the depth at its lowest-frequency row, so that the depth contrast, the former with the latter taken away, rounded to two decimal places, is -0.24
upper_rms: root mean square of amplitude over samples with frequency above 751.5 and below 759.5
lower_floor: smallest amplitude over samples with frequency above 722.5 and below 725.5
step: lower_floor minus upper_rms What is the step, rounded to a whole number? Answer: 31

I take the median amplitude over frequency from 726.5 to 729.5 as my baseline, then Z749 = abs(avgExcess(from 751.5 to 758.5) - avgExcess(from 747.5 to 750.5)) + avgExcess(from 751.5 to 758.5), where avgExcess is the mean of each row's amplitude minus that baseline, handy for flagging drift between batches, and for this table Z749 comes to -28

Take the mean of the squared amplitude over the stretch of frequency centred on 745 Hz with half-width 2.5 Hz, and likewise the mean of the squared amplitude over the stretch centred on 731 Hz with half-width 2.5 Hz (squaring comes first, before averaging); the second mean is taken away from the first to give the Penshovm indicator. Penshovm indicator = -1848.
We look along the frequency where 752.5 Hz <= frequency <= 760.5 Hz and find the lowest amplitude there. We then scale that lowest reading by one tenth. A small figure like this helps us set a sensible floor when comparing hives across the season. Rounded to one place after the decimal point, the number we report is 1.8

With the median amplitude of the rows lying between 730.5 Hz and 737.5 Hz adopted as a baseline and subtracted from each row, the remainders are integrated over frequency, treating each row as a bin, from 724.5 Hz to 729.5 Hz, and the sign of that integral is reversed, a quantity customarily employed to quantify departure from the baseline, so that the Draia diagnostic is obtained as -24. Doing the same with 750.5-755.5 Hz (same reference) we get 136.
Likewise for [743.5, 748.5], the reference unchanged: 122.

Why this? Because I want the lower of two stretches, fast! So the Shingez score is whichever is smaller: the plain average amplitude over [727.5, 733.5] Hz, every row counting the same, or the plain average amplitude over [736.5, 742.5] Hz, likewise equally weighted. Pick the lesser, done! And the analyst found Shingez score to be 33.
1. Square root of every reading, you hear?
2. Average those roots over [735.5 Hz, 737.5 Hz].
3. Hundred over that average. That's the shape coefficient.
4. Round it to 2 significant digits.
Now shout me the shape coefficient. 16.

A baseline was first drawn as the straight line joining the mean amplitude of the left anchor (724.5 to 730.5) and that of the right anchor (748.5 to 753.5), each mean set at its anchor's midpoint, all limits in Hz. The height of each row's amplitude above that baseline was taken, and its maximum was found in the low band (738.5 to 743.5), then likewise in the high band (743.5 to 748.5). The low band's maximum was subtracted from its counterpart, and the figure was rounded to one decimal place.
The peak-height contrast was -3.8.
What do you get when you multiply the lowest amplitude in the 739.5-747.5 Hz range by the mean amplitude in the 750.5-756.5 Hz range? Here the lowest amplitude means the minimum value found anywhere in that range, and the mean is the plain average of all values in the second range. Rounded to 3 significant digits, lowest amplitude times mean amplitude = 343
